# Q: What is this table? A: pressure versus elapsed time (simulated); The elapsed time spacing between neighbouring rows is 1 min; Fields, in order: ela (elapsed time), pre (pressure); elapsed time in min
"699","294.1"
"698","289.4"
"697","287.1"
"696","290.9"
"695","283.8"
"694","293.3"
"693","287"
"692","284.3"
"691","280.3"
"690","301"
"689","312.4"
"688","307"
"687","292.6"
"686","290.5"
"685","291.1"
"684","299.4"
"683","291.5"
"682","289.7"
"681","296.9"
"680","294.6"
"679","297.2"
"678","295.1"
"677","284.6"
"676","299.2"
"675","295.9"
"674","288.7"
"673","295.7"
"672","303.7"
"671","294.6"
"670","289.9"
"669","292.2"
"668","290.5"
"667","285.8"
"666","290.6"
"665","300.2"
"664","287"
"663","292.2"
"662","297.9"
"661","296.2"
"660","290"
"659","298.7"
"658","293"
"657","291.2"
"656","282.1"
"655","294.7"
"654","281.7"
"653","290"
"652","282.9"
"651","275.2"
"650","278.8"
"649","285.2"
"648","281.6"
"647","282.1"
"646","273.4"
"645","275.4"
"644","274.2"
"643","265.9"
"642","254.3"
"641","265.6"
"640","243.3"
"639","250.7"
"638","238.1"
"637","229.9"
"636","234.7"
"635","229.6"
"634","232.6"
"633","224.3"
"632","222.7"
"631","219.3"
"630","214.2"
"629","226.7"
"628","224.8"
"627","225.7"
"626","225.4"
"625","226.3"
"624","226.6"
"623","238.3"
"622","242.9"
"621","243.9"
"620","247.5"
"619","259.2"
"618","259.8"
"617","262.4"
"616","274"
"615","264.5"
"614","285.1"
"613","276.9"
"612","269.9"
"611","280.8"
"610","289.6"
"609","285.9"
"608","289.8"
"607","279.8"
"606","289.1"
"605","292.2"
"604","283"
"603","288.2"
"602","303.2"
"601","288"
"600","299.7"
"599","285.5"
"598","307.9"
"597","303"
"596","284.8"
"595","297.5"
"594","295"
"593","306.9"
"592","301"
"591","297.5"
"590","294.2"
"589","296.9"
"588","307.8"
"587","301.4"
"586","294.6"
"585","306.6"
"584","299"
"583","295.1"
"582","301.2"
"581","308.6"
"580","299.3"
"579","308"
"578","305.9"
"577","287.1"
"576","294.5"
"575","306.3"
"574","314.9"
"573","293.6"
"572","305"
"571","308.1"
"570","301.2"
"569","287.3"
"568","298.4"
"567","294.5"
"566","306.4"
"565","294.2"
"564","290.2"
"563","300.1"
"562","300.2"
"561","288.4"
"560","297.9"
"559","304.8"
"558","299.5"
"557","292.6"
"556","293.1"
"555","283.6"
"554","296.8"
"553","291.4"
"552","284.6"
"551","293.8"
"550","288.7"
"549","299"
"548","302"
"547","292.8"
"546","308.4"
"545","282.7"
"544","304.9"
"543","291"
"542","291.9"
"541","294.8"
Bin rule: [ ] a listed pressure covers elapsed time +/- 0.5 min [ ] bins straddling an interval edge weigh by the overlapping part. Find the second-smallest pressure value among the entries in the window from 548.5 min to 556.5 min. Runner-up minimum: 284.6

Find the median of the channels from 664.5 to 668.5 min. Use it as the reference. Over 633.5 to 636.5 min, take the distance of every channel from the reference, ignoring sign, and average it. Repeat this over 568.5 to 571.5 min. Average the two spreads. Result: 34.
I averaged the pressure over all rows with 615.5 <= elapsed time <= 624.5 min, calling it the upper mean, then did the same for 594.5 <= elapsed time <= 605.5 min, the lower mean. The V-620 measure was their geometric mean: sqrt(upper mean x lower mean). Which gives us 271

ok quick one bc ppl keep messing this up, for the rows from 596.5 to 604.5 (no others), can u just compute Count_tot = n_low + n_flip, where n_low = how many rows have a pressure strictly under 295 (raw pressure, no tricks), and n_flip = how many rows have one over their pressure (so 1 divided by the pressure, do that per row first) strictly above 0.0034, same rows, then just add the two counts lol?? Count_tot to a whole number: 8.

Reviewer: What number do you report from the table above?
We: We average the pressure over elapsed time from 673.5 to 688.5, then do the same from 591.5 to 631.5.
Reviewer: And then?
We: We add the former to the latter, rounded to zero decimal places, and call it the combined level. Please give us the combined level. 563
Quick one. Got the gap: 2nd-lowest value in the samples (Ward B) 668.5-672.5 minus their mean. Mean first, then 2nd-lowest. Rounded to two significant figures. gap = -2.9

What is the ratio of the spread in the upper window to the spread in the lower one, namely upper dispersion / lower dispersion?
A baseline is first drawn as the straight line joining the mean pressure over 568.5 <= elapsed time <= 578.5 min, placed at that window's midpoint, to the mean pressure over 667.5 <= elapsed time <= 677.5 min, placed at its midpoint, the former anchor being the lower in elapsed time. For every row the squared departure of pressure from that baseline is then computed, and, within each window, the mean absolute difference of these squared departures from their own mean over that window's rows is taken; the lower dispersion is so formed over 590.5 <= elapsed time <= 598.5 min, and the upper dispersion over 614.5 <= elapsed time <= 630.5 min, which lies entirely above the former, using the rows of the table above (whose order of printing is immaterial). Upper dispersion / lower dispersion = 33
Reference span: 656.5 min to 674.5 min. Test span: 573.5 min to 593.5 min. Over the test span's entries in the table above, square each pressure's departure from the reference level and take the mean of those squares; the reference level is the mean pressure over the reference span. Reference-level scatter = 109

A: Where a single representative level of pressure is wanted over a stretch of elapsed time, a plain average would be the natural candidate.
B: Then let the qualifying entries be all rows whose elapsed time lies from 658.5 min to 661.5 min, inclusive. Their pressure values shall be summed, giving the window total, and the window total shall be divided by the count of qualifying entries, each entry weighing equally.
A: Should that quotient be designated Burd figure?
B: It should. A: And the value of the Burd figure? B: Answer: 295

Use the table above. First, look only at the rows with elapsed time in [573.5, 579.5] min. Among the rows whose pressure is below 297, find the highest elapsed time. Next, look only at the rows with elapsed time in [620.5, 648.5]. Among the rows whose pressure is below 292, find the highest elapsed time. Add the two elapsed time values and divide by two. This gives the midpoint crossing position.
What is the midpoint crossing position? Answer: 612.5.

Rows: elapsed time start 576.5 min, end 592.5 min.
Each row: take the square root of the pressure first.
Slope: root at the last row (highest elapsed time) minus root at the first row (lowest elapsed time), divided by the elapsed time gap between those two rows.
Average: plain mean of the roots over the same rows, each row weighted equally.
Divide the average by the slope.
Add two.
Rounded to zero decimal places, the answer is 643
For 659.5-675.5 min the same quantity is 1492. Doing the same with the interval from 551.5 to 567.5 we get 887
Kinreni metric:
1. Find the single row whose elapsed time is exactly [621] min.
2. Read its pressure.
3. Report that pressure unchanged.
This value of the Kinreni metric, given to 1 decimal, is 243.9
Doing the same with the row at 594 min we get 295.0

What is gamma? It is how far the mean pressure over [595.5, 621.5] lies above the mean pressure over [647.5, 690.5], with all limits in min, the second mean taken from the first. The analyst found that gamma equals -12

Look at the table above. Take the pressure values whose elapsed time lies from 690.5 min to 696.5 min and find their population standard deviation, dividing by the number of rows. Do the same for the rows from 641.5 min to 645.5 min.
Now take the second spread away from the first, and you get -4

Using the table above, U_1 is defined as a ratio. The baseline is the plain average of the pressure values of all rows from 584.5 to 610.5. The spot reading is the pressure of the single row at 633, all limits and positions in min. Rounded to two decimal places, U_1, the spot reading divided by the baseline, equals 0.76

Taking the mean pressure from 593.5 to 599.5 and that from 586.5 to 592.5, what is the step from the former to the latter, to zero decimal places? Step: 4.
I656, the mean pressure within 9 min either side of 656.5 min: 289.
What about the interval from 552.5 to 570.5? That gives 296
